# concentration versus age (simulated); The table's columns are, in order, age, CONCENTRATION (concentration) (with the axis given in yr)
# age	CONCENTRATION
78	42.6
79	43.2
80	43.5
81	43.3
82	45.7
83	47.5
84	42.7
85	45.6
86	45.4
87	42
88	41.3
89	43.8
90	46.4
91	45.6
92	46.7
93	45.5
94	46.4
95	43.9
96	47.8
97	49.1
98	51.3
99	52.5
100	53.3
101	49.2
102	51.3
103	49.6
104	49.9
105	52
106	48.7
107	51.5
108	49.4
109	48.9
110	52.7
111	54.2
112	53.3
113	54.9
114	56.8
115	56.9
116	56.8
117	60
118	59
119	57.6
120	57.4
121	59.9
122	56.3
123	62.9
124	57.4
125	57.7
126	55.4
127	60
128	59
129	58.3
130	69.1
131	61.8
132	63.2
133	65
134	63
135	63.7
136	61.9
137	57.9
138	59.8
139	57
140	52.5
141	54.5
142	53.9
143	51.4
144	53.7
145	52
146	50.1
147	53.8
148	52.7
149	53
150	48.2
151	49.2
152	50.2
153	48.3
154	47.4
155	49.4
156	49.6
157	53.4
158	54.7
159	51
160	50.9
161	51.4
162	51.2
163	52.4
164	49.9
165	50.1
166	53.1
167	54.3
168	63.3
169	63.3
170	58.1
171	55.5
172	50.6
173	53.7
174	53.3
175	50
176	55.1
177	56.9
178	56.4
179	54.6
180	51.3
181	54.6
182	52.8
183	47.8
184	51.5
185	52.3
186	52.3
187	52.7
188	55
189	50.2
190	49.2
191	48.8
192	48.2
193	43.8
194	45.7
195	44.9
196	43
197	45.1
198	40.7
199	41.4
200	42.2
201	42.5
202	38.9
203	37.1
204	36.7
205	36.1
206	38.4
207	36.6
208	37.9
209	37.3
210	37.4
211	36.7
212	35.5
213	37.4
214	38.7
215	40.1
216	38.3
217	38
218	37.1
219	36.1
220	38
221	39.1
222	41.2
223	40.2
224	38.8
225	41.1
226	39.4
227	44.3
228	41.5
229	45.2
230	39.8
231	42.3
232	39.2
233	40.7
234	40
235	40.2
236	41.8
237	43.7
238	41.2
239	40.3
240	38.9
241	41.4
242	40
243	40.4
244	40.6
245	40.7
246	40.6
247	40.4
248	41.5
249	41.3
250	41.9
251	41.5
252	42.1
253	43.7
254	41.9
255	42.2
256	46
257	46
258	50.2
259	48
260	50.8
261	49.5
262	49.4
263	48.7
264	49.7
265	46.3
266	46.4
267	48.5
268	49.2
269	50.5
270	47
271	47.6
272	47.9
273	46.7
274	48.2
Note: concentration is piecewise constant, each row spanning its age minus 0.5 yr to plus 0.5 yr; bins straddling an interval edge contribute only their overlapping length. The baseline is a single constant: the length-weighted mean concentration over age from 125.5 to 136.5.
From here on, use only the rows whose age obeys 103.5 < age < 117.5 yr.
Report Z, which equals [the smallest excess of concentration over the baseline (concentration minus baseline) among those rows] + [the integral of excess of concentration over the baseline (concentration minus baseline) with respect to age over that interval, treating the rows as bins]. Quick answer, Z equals -133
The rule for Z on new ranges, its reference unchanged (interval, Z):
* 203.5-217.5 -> -367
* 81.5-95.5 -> -258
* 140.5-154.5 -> -162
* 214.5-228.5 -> -339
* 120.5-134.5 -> -23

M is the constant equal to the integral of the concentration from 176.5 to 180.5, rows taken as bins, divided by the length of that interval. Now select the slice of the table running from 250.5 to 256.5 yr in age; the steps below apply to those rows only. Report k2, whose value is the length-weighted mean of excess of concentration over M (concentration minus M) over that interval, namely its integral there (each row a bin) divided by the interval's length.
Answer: -12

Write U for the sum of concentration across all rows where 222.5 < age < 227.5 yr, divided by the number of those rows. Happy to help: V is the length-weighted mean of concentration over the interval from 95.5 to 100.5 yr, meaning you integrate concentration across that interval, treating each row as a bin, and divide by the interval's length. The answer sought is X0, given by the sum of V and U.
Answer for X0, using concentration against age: 92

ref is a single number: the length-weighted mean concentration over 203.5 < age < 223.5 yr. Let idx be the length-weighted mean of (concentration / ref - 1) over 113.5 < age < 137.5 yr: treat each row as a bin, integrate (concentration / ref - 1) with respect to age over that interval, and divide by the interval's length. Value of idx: 0.58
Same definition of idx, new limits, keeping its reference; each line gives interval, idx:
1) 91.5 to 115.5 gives 0.34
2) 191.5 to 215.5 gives 0.06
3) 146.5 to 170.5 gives 0.39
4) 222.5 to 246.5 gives 0.08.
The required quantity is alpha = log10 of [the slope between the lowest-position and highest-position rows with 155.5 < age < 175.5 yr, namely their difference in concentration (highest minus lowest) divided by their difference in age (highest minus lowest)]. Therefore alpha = -1.68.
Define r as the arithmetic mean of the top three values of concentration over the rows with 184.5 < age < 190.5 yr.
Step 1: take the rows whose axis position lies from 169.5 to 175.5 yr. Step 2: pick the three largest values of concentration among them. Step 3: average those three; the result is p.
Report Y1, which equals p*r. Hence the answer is 2974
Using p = 55.8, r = 53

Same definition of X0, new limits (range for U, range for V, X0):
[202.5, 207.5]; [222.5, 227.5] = 78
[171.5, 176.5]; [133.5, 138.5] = 114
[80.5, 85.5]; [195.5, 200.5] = 87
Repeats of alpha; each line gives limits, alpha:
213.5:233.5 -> -0.98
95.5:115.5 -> -0.32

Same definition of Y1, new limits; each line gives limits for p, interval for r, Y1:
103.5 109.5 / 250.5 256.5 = 2248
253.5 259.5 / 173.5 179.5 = 2698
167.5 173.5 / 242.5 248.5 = 2520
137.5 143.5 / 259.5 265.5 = 2855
